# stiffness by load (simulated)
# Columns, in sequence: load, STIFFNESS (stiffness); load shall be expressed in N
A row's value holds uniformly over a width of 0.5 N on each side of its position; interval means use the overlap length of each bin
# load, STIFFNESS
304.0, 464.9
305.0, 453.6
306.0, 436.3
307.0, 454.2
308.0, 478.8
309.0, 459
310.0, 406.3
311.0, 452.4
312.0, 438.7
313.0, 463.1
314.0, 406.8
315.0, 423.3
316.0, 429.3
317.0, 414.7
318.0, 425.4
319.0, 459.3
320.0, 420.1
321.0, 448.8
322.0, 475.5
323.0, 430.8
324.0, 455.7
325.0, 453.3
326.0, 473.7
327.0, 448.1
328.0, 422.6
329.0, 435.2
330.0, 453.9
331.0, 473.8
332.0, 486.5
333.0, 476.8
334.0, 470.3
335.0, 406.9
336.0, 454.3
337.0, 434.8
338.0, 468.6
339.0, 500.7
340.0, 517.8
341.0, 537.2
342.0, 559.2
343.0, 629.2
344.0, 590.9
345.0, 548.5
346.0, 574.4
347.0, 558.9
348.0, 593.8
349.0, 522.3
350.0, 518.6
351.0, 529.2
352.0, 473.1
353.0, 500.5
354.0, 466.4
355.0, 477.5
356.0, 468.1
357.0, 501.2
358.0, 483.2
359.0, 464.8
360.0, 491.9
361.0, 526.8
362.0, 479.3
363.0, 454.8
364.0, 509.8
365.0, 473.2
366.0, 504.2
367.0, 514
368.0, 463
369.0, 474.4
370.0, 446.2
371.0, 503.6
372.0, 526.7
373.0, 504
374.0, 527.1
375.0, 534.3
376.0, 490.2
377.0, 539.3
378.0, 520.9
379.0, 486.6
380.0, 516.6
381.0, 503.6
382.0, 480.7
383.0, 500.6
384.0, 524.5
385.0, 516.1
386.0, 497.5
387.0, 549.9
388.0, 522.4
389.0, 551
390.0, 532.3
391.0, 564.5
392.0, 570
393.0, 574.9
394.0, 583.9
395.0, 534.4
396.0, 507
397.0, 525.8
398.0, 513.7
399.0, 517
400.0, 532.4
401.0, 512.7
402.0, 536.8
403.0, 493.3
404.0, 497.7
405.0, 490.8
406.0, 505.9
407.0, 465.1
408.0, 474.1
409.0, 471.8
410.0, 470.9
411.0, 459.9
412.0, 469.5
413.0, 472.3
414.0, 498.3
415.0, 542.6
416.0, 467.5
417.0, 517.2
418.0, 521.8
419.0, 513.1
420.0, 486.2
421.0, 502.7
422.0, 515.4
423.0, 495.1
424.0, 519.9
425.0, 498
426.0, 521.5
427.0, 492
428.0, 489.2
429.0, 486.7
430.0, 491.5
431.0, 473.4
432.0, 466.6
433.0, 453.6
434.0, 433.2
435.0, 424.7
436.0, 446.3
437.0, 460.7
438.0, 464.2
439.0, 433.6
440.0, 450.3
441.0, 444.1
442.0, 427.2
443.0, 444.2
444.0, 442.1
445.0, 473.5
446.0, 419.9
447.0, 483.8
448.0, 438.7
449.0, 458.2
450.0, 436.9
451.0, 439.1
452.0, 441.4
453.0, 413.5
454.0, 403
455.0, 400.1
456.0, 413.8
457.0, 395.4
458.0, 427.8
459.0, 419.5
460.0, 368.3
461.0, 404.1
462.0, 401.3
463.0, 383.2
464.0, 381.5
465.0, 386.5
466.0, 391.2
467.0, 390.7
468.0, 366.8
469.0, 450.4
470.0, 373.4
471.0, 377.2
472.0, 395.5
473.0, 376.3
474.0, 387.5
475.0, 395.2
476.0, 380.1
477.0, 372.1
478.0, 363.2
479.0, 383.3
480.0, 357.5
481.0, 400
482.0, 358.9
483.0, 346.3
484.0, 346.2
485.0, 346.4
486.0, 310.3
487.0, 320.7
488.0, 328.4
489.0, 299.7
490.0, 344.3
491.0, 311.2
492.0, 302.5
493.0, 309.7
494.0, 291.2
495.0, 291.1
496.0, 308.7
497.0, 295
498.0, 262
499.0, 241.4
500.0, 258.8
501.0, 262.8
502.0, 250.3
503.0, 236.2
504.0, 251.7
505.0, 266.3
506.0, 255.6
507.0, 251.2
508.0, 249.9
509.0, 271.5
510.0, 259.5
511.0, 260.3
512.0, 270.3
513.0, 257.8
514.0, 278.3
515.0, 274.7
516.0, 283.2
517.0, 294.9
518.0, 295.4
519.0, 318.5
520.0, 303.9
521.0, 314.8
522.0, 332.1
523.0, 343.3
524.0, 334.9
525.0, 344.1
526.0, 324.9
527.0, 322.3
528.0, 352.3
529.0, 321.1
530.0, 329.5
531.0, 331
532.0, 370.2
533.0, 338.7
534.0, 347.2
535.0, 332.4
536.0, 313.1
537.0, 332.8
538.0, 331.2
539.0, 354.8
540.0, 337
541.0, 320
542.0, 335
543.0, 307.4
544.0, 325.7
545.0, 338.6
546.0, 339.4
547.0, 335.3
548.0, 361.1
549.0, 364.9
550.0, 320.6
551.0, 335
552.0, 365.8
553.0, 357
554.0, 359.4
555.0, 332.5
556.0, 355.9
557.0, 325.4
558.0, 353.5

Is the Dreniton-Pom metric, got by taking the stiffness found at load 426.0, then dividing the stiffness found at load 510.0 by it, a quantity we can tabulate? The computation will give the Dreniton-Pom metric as 0.50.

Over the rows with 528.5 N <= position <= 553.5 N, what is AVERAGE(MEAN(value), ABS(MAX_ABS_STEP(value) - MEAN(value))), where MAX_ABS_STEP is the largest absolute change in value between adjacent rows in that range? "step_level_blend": 316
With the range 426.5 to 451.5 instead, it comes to 423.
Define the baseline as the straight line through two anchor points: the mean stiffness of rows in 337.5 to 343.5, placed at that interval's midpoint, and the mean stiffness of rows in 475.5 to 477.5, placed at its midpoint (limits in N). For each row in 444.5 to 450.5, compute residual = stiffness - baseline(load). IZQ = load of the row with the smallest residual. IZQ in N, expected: 446.0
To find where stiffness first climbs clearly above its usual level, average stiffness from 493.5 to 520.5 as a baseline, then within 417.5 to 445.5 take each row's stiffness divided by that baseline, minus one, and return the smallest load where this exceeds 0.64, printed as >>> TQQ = 418.0 N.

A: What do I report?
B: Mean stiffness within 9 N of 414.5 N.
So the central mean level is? 492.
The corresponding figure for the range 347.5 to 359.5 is 500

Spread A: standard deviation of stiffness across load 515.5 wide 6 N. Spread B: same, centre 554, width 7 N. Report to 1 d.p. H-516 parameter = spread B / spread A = 1.1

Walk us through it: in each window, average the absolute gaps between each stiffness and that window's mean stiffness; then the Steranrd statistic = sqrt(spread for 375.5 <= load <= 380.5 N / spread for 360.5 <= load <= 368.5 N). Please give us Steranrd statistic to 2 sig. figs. 0.88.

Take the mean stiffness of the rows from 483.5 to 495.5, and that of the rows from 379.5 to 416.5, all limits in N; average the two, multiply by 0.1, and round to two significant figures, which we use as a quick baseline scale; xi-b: 41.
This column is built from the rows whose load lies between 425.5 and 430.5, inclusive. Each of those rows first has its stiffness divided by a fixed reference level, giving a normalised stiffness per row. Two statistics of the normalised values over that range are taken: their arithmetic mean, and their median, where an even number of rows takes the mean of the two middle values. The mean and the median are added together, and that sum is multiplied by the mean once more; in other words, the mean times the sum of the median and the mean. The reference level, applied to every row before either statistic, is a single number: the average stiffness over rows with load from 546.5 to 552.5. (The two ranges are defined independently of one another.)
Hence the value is 4.1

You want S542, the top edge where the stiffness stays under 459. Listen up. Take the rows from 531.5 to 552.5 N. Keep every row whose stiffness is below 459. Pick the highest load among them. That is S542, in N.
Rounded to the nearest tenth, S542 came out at 552.0 N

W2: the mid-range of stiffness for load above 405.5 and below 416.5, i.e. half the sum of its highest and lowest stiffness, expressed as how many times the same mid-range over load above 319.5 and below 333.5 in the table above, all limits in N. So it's 1.1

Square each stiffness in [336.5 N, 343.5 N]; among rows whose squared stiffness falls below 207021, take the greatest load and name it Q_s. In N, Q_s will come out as 337.0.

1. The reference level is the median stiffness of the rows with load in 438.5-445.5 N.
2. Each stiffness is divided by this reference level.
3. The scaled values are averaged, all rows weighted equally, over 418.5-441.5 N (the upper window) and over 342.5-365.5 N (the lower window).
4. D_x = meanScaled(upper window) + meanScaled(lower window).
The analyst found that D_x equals 2.23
